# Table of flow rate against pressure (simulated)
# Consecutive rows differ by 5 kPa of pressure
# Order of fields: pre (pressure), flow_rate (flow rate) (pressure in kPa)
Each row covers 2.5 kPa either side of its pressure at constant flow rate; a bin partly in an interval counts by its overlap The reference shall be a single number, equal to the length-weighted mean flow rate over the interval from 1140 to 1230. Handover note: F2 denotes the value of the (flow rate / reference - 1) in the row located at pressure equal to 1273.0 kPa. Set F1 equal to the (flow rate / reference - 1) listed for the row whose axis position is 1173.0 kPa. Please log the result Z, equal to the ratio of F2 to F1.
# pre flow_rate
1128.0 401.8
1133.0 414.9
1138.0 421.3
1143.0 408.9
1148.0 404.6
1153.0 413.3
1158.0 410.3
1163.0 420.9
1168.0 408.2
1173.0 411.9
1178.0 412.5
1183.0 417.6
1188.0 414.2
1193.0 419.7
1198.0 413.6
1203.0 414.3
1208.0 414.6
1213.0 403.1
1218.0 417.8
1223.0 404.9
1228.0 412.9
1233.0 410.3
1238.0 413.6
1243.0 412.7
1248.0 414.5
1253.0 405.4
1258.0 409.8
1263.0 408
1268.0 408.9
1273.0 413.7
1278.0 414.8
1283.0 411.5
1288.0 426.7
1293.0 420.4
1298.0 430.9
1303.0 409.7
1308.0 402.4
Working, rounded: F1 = -0.0013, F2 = 0.00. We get -2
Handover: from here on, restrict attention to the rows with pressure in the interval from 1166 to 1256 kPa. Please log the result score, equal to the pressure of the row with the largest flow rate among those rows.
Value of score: 1193.0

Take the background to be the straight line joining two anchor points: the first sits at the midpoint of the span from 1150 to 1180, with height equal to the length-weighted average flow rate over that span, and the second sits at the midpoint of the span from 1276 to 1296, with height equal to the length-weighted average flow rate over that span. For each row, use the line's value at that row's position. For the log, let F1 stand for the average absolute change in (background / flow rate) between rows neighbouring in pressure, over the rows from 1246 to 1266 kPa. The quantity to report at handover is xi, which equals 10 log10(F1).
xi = -18.9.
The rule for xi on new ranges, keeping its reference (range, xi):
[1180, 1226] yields -17.7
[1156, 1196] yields -18.5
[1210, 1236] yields -16.3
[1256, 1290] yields -19.7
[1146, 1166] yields -17.5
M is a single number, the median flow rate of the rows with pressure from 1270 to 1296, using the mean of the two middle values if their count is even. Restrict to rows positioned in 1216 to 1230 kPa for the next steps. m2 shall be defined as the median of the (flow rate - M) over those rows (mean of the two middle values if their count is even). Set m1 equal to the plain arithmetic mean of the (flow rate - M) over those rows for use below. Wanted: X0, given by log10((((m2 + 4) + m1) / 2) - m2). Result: 0.17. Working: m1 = -2.9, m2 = -1.9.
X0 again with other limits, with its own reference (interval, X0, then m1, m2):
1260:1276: 0.42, -4.6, -5.9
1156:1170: 0.53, -1.7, -4.5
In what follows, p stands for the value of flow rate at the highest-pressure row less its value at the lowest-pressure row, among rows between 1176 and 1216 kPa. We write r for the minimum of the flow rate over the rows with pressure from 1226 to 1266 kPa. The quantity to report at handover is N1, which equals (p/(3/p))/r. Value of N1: 0.07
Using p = -9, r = 405.4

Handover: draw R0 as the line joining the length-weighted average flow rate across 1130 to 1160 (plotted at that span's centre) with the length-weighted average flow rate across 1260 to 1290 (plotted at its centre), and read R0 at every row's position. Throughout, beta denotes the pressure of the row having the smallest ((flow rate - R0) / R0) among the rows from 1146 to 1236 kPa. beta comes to 1213.0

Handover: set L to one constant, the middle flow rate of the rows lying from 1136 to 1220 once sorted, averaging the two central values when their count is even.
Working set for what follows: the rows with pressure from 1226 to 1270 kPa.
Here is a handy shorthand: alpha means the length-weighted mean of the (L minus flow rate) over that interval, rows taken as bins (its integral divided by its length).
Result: 2.9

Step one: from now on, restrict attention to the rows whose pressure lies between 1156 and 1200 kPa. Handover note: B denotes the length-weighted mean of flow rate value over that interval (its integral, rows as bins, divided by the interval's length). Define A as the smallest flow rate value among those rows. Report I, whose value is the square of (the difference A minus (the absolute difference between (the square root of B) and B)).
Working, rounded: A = 408.2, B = 414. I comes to 201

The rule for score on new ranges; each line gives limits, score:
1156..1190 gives 1163.0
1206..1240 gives 1218.0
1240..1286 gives 1278.0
